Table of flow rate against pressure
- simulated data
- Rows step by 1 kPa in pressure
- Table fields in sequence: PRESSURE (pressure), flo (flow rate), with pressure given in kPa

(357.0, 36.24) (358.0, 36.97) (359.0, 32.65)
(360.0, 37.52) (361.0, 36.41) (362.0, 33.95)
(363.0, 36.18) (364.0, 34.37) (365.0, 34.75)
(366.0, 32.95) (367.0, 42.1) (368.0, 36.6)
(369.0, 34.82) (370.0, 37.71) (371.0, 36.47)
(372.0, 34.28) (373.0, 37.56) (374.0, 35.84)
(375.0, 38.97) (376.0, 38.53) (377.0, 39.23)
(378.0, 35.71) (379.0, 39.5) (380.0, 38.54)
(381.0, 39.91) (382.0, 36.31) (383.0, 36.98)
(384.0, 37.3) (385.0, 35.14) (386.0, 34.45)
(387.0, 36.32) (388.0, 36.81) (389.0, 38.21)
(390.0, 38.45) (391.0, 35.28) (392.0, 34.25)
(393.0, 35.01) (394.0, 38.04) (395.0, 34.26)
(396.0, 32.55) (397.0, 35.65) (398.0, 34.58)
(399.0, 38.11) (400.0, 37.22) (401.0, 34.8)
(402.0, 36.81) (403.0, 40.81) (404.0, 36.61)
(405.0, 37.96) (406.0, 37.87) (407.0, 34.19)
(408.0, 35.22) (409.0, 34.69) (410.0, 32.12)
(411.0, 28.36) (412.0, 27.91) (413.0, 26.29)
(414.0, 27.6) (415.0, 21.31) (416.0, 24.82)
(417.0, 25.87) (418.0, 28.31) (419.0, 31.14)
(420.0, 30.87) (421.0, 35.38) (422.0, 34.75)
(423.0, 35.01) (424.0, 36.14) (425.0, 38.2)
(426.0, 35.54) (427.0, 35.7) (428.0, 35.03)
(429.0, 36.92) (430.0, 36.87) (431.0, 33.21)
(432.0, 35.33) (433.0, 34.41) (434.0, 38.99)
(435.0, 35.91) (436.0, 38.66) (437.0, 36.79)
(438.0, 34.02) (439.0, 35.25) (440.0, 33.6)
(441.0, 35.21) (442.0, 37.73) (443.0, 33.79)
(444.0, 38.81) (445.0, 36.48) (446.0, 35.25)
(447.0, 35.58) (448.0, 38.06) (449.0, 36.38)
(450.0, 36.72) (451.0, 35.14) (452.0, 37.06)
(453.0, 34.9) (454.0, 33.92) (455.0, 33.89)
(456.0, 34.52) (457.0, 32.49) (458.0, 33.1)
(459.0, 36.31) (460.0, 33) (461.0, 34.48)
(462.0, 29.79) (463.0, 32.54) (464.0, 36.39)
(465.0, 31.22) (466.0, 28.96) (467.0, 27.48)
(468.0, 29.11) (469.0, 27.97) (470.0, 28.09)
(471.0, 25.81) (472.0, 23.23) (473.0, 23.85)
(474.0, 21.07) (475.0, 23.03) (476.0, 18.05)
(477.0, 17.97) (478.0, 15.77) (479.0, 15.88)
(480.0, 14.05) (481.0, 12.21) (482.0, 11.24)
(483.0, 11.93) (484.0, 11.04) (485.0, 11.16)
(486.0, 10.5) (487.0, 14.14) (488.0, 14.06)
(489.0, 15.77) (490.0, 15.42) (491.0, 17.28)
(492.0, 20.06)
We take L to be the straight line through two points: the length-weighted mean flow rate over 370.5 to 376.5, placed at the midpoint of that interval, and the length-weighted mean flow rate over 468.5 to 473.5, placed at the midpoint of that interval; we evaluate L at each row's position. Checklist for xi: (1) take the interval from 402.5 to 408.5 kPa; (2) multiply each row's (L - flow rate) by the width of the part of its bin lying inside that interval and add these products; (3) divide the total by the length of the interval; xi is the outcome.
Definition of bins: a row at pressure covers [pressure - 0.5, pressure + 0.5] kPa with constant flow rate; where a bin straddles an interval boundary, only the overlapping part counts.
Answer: -4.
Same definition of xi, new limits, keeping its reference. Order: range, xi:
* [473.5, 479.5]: 7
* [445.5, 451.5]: -8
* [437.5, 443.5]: -6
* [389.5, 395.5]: -1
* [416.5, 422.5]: 1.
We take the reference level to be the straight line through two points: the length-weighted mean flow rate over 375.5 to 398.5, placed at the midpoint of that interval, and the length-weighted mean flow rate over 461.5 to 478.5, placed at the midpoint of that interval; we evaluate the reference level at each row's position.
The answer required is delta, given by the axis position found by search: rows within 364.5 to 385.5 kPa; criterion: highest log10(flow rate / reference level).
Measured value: 367.0 kPa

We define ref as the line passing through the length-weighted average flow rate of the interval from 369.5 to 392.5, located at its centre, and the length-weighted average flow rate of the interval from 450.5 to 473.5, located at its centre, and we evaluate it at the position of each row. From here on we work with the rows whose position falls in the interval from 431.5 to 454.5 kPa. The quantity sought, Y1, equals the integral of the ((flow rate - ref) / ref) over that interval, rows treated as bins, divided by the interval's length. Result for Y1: 0.10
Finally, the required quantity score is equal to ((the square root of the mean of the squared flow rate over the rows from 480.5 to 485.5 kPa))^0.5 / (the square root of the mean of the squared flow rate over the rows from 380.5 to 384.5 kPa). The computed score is 0.090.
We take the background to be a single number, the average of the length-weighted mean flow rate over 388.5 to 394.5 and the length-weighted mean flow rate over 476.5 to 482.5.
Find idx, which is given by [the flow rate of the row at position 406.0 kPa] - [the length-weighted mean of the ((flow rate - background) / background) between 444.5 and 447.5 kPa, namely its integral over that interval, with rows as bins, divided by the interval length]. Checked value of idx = 37.5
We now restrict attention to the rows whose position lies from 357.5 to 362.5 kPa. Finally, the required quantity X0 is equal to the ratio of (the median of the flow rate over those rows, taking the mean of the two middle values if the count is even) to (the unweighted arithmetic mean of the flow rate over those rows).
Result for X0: 1.03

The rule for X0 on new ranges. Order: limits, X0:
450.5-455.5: 1.00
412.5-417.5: 1.03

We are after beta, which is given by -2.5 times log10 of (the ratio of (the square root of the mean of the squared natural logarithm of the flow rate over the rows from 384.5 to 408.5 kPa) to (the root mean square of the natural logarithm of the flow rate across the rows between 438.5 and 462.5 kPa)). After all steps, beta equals -0.01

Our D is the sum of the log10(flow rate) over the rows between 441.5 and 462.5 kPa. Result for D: 32.4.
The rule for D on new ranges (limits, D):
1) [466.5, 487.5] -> 26.2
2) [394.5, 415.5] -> 31.9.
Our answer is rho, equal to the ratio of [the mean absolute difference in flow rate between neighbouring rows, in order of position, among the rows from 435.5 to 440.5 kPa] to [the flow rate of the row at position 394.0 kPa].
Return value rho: 0.049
